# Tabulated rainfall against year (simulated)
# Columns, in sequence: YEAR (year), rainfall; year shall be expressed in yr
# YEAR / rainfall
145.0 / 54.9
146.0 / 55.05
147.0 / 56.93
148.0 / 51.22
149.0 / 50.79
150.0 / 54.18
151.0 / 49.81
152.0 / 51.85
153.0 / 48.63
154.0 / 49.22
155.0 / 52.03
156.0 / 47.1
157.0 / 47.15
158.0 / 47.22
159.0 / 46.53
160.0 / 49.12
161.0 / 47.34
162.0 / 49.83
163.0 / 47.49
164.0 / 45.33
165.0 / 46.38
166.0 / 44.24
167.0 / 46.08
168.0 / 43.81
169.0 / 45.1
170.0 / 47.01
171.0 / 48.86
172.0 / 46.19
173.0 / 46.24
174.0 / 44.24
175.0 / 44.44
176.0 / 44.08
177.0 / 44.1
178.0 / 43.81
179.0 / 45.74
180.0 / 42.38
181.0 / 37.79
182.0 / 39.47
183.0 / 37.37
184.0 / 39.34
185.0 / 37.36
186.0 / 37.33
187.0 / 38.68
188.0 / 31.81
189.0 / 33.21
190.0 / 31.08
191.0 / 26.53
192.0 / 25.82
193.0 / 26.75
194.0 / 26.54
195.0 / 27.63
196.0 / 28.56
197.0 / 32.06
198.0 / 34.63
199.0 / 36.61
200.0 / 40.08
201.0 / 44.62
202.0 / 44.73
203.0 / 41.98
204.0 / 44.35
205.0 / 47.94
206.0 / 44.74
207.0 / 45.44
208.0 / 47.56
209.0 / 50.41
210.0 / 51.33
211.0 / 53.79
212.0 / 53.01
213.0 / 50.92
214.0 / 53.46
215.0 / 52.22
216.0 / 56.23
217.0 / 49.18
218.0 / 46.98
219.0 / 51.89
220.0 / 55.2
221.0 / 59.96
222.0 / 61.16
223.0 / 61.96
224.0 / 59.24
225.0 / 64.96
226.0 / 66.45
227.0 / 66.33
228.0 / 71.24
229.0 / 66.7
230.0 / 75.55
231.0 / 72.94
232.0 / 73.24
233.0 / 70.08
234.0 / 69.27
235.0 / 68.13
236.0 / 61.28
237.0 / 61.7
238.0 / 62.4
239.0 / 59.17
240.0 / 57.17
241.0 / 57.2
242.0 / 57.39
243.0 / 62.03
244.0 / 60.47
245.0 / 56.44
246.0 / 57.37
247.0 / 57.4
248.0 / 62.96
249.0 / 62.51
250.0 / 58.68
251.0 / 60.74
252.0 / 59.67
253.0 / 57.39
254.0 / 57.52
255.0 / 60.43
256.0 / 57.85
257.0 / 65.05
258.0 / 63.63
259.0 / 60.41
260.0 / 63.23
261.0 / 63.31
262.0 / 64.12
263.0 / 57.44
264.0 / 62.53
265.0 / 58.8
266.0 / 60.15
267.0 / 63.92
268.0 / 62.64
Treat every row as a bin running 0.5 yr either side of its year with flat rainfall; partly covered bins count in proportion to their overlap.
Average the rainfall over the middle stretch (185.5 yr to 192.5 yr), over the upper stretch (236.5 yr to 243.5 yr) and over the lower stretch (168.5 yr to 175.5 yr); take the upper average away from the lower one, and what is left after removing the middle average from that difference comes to -46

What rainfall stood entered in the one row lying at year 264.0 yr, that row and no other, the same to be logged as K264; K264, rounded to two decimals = 62.53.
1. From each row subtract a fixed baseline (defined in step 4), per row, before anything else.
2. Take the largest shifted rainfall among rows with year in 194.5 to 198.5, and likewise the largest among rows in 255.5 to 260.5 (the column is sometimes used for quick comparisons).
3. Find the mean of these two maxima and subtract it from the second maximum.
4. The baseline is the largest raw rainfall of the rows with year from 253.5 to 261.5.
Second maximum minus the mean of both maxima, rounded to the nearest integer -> 15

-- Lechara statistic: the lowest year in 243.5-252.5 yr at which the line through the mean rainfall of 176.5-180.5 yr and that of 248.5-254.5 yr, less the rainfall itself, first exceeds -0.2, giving 245.0 yr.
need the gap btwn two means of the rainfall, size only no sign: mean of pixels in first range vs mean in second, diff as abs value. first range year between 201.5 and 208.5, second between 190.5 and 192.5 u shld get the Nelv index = 19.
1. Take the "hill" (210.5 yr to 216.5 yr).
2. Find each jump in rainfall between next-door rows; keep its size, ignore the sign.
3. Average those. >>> 2.13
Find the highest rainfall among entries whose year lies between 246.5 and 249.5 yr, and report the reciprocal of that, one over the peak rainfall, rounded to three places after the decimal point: 0.016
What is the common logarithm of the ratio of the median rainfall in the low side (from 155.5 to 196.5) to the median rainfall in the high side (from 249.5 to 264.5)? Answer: -0.14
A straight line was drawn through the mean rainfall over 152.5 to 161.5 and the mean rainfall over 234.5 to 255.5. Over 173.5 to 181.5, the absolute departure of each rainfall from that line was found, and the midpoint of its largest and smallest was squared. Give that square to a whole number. 91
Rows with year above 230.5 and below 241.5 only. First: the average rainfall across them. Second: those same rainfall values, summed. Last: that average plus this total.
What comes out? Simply 777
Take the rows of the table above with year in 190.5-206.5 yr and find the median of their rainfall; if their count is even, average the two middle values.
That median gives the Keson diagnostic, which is 36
